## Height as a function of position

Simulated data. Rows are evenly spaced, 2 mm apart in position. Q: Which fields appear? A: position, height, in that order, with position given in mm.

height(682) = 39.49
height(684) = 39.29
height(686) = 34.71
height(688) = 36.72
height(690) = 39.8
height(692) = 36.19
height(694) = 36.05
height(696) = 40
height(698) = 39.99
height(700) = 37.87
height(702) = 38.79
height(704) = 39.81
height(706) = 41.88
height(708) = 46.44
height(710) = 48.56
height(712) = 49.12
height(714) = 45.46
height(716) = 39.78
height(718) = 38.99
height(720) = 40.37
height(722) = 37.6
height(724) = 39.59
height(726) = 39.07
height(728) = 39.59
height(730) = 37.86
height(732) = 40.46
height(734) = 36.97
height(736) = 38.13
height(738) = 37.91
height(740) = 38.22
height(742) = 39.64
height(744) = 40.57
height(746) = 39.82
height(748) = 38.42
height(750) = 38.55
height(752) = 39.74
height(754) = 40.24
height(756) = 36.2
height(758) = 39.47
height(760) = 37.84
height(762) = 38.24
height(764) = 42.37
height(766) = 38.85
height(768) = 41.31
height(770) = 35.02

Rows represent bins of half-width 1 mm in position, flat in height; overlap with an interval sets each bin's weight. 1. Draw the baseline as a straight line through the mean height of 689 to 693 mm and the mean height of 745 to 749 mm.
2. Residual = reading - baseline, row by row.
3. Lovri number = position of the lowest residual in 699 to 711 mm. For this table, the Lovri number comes 700 mm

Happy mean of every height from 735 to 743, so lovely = 38.5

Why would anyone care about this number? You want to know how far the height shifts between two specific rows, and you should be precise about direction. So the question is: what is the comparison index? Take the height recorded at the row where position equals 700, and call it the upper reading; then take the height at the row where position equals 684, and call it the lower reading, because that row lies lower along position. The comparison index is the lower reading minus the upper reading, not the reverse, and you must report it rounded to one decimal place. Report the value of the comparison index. 1.4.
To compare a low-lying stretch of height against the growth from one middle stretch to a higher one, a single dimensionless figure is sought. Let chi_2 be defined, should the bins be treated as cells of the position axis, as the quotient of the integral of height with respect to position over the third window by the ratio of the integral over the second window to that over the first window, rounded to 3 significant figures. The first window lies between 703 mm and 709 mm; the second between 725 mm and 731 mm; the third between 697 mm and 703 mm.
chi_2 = 257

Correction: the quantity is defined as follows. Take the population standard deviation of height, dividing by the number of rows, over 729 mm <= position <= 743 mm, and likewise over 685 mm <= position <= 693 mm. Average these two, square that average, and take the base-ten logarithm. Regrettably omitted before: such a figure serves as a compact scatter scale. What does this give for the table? 0.34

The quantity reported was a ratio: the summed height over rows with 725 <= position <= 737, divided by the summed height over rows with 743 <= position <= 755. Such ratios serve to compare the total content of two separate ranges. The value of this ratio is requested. 0.98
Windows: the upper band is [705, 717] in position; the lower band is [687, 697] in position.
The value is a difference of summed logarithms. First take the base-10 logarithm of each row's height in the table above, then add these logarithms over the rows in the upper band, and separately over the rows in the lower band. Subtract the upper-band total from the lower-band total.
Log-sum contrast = -2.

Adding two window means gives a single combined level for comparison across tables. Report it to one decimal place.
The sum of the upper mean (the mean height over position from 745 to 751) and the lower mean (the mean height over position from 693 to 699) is 77.6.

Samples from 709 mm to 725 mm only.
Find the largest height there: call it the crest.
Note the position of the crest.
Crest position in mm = 712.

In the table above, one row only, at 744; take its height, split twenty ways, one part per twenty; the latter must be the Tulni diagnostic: 2.03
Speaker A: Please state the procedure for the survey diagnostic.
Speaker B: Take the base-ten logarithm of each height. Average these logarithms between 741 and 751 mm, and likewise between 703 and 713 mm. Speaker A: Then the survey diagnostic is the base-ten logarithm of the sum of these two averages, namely 0.512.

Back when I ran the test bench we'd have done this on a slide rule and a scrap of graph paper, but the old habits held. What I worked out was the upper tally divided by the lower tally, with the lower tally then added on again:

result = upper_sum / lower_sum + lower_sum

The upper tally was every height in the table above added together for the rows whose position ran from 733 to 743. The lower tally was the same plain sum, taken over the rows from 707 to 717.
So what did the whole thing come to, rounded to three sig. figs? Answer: 230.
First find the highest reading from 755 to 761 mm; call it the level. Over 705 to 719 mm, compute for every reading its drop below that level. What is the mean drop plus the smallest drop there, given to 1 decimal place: -14.5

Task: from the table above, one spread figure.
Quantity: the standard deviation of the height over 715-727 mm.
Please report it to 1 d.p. 0.9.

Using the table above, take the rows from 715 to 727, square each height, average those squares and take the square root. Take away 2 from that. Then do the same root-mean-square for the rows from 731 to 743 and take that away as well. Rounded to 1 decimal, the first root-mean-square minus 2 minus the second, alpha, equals -1.3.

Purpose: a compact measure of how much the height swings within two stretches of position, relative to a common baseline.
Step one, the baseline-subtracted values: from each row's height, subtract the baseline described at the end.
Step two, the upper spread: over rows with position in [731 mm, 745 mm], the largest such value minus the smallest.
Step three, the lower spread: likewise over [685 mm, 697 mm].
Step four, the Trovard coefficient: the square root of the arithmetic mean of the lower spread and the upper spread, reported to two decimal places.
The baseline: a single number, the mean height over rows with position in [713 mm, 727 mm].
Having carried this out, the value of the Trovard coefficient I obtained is 2.11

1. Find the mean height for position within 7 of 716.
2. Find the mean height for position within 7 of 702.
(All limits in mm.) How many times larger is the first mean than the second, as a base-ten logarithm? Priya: 0.022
